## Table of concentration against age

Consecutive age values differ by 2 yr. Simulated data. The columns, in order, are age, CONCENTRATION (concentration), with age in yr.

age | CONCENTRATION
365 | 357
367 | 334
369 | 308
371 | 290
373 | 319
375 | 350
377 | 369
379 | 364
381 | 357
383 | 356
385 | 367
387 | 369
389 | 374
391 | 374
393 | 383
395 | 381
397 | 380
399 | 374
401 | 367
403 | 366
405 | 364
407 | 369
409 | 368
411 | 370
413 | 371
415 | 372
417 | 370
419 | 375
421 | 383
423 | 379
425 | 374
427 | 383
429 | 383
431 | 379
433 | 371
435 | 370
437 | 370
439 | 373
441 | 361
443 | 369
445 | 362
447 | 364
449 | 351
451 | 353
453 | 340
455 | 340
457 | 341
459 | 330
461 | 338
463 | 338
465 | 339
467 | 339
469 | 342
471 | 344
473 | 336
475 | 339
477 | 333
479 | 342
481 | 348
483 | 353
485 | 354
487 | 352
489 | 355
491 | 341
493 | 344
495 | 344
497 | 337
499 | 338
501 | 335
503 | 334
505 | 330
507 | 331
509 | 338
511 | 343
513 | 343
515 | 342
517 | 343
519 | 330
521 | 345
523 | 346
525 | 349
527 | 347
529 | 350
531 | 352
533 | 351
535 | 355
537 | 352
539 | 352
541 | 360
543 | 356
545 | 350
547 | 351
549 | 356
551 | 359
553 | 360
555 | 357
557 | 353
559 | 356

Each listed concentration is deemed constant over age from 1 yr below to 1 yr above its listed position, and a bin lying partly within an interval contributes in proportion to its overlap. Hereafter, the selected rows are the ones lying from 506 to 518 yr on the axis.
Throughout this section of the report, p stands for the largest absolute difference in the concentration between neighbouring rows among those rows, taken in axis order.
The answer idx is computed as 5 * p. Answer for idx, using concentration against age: 35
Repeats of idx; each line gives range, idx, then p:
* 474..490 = 45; 9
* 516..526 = 75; 15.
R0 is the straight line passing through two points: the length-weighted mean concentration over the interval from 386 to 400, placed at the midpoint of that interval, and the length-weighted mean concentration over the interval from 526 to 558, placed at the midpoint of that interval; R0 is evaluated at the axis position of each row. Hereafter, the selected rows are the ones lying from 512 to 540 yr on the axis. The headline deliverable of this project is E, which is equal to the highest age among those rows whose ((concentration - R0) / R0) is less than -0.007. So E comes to 537 yr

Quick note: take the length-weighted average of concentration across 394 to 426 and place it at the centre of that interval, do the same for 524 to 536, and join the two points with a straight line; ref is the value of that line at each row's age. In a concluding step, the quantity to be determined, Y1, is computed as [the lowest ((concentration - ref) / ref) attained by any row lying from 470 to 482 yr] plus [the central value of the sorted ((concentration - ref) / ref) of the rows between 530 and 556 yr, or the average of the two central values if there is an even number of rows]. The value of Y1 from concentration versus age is -0.061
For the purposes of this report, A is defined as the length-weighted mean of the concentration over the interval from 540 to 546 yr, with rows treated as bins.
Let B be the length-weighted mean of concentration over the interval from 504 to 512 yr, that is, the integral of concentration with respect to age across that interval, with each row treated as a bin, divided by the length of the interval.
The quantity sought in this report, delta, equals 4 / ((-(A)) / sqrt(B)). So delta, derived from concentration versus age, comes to -0.206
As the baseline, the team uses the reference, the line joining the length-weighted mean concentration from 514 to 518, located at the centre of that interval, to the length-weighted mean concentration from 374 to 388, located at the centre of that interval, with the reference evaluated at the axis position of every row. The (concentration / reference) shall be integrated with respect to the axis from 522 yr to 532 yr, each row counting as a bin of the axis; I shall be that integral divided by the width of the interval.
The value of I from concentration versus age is 1.02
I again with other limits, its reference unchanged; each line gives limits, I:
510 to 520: 0.99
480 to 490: 1.02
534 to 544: 1.05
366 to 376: 0.88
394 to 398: 1.06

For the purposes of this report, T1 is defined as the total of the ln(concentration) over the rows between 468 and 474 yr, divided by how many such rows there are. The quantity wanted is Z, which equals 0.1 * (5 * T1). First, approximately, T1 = 5.831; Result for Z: 2.915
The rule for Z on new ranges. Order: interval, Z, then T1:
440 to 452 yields 2.943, 5.886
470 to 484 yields 2.918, 5.835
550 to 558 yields 2.939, 5.878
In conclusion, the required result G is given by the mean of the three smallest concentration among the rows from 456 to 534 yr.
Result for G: 330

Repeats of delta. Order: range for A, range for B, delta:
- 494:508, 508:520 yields -0.220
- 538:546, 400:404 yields -0.216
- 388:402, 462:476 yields -0.196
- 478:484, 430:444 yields -0.221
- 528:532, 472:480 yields -0.209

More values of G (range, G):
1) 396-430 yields 366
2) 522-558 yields 347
